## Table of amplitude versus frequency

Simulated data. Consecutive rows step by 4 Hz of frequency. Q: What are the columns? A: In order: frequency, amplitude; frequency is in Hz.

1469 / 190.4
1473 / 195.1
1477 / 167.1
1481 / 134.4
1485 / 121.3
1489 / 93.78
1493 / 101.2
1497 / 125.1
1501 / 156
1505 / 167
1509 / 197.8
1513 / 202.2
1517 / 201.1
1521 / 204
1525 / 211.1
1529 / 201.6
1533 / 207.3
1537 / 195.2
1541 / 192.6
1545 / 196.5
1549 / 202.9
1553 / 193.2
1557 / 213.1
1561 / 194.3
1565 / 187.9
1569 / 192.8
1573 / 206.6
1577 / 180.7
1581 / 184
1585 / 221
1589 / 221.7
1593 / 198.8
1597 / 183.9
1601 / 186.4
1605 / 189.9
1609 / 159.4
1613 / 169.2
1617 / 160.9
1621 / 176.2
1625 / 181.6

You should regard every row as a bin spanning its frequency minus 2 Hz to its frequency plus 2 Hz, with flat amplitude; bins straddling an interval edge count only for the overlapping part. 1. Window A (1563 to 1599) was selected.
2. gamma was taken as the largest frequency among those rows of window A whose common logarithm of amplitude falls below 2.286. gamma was 1597 Hz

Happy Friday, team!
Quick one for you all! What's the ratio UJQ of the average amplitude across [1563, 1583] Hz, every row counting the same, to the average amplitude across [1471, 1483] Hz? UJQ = 1.15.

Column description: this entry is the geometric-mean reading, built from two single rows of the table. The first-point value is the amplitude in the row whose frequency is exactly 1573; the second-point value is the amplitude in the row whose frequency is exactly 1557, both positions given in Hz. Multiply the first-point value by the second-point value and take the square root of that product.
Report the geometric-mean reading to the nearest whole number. 210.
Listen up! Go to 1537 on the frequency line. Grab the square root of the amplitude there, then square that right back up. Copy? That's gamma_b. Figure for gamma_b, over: 195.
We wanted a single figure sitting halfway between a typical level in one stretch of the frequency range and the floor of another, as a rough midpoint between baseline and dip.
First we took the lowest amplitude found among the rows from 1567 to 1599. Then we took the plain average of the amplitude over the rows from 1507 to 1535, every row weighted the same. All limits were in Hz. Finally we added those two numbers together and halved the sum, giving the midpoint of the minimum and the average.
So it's 192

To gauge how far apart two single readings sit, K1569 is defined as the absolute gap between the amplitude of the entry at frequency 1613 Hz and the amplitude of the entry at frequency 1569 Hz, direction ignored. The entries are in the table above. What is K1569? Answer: 24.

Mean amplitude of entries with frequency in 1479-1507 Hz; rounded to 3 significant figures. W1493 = 128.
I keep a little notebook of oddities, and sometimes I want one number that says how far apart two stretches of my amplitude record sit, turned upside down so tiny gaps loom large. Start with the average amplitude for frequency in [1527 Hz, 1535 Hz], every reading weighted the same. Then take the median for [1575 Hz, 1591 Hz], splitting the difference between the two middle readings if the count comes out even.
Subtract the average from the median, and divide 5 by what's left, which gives -2.6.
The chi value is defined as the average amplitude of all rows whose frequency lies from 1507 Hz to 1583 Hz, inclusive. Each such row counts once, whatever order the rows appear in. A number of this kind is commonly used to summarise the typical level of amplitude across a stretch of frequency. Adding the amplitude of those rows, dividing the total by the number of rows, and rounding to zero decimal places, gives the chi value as 198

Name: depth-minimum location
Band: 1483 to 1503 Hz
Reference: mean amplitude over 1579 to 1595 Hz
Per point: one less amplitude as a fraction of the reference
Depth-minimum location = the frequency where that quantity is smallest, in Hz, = 1501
